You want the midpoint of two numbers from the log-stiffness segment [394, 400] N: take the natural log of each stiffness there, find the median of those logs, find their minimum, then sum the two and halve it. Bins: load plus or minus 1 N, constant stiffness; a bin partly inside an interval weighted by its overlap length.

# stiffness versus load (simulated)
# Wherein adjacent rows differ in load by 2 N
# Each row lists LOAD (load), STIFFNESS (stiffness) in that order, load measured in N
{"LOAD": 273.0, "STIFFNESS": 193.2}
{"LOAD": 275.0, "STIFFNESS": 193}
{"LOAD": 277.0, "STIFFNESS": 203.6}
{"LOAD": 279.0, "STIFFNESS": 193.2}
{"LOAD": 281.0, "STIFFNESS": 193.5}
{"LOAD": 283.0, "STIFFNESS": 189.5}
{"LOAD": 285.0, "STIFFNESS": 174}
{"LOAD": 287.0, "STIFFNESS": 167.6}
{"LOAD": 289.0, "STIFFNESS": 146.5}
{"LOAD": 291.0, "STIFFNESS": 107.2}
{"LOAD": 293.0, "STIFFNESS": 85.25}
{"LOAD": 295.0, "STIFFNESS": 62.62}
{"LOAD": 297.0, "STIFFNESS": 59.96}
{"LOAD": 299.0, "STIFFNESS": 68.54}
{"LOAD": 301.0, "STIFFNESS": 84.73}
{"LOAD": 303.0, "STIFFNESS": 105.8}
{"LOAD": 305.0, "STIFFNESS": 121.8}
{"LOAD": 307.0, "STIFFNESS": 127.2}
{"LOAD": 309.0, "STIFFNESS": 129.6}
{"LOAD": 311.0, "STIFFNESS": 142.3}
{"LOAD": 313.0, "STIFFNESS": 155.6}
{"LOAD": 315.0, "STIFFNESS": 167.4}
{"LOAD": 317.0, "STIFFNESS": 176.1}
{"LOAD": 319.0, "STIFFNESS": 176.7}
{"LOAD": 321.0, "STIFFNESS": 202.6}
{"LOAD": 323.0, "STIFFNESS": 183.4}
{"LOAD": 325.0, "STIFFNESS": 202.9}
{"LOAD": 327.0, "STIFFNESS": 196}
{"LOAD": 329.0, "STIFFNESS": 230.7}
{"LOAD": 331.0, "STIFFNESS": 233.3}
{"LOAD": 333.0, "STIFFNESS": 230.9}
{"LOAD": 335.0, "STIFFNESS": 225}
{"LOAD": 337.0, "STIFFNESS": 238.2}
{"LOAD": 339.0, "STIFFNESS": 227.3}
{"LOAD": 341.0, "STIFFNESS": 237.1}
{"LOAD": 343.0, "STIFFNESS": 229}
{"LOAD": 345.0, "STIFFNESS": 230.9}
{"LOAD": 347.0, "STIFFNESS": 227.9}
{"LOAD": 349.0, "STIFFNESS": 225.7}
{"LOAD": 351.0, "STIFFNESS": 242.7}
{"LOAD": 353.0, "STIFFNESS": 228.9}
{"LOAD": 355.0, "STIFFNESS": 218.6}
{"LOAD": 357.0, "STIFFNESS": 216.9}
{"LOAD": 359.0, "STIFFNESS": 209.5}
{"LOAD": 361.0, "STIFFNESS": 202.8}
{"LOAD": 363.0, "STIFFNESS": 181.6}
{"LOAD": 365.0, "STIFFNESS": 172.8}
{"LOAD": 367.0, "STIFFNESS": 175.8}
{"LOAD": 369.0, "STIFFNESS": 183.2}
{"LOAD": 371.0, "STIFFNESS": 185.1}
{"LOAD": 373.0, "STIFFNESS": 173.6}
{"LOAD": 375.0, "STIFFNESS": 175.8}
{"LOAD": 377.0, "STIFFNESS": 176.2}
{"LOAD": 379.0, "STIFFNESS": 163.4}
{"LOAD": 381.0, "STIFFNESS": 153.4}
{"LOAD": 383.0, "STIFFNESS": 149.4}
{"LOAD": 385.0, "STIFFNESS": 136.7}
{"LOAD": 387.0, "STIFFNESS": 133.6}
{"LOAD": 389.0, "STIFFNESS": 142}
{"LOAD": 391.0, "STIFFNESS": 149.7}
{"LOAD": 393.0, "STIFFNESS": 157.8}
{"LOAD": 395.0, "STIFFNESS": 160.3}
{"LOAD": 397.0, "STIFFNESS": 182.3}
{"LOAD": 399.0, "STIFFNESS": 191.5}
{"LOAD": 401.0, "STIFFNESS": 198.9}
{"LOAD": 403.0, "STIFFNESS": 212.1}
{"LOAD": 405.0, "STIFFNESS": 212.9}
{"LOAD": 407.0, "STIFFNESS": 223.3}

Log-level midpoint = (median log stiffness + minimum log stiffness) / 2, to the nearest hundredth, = 5.14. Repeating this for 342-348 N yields 5.43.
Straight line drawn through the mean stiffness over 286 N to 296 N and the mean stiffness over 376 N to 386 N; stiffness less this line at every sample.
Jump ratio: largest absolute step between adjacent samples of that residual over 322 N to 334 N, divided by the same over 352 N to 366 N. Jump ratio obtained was 1.5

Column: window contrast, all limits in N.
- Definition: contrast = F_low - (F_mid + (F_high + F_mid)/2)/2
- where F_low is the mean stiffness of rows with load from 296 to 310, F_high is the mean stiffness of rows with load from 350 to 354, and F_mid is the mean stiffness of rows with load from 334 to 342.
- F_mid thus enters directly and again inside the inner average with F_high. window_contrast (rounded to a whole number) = -133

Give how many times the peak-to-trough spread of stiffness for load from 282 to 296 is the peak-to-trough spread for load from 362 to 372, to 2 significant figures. 10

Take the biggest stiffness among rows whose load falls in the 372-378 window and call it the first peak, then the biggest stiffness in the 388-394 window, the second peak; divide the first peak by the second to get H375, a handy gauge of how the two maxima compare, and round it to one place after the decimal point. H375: 1.1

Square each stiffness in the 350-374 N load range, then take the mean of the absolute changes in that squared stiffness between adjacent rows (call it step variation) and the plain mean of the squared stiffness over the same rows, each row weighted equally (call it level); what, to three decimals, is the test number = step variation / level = 0.085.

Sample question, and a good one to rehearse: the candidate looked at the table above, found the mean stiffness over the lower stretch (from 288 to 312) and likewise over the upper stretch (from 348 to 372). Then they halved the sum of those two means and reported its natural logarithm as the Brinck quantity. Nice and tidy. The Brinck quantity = 5.03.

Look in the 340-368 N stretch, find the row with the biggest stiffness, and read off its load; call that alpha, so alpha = 351.0 N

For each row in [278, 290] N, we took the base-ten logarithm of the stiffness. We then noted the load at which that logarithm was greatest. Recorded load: 281.0 N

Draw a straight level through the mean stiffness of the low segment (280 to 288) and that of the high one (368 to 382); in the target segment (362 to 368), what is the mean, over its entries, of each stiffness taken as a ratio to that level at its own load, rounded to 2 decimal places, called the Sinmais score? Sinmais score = 1.02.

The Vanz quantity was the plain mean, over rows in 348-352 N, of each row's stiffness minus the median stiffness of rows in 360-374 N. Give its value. 53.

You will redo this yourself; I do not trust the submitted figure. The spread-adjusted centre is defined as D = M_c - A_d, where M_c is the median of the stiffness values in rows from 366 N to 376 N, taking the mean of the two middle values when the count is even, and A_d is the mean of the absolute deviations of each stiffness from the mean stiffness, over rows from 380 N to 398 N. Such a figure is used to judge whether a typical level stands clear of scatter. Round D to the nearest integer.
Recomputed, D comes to 165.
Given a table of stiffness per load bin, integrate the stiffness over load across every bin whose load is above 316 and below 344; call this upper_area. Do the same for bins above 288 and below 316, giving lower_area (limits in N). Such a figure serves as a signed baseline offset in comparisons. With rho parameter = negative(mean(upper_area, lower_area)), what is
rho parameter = -4554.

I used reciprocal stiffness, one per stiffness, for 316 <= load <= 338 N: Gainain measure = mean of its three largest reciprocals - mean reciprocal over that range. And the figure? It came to 0.0007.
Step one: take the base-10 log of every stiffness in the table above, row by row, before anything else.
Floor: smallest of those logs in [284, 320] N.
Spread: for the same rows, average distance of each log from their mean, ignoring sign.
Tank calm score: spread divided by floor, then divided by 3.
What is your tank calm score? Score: 0.025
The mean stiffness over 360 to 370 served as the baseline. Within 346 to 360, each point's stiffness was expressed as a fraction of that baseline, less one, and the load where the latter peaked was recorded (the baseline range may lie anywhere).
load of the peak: 351.0 N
